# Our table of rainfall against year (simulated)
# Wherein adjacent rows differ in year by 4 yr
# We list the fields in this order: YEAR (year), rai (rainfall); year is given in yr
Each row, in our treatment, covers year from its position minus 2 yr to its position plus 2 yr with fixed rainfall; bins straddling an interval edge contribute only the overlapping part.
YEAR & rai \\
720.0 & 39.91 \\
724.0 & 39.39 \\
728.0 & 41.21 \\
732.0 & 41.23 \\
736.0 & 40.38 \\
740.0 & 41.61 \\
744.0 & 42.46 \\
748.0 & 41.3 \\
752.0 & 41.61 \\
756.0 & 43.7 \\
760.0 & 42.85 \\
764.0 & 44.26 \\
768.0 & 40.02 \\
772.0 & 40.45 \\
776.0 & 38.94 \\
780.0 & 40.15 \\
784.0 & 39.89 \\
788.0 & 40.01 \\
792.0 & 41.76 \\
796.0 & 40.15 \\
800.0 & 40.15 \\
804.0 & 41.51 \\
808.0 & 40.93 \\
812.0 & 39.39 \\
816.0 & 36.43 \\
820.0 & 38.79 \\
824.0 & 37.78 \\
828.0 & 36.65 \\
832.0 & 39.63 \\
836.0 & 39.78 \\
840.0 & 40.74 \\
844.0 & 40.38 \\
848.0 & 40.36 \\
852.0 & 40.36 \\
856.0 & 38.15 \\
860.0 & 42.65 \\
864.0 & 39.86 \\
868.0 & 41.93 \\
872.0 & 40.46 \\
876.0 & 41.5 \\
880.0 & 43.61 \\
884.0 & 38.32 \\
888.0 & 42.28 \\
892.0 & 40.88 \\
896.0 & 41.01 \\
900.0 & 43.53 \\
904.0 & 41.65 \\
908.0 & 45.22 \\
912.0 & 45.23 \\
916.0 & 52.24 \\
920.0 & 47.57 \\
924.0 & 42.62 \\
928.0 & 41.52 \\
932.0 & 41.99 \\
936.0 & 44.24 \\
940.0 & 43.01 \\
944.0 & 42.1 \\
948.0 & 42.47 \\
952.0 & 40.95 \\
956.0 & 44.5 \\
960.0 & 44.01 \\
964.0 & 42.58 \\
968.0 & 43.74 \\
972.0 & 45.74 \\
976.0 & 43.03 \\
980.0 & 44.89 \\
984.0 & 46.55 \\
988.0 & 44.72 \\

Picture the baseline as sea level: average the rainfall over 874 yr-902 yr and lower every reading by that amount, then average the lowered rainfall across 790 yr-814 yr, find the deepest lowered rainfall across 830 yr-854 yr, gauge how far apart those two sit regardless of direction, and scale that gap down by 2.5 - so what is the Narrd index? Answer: 0.41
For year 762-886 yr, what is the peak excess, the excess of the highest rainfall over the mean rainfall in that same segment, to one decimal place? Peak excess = 4.1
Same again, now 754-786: 3.0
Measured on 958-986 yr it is 2.2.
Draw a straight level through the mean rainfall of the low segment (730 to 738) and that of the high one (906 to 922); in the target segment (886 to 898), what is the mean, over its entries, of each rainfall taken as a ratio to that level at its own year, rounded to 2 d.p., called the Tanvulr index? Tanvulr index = 0.89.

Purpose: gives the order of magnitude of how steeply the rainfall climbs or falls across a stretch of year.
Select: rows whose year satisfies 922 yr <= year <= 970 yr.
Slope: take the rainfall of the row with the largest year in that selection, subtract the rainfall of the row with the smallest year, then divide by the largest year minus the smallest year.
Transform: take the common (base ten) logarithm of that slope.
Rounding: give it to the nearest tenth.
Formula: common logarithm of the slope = -1.6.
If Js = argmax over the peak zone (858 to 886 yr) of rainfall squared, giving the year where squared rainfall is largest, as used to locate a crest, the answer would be 880.0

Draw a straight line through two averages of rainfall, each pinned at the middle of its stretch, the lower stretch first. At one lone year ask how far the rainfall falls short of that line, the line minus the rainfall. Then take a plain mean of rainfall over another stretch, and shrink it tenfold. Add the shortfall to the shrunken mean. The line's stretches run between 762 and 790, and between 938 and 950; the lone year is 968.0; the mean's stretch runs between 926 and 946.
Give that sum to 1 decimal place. 3.3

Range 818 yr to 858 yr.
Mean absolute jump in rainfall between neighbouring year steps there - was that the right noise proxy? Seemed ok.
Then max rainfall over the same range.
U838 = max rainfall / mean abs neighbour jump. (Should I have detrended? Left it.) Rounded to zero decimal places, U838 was 42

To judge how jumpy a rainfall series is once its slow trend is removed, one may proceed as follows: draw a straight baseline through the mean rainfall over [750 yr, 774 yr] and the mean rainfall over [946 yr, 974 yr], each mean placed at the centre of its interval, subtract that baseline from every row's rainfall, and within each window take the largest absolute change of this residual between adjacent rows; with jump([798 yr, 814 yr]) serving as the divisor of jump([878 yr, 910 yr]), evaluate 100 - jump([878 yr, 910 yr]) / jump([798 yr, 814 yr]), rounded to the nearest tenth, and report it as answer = 96.6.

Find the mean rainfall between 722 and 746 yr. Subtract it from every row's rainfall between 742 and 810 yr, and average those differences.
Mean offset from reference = 0.1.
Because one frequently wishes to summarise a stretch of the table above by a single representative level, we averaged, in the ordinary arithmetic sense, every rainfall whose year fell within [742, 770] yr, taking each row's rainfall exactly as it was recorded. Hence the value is 42.3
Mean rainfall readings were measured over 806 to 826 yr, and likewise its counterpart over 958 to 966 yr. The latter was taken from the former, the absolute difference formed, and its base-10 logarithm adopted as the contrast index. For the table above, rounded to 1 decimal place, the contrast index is 0.7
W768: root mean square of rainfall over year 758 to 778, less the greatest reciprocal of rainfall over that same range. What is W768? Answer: 41.3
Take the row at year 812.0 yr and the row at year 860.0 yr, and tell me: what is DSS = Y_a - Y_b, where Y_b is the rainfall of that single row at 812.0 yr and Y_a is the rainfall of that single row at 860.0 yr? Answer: 3.3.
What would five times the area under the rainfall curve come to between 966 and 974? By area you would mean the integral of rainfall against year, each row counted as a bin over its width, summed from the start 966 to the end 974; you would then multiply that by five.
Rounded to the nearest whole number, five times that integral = 1790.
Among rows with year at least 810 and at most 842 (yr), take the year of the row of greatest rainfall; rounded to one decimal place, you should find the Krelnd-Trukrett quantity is 840.0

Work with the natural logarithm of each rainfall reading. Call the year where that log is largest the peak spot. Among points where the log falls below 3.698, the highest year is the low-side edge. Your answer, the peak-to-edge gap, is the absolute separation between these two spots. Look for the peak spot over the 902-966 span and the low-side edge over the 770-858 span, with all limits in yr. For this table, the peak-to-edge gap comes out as 60 yr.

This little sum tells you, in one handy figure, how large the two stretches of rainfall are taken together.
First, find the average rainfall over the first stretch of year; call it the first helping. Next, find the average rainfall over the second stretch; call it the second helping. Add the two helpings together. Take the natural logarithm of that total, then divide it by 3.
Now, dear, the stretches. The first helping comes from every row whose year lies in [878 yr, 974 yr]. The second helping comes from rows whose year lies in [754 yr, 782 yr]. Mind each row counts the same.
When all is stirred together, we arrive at 1.48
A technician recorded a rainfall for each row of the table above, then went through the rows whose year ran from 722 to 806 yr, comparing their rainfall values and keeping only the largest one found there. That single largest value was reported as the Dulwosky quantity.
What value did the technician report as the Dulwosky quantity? 44.26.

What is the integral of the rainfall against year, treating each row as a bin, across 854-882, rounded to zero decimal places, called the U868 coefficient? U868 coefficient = 1153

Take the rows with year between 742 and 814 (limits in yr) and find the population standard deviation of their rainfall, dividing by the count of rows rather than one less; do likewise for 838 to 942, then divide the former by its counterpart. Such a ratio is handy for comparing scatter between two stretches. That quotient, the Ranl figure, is 0.50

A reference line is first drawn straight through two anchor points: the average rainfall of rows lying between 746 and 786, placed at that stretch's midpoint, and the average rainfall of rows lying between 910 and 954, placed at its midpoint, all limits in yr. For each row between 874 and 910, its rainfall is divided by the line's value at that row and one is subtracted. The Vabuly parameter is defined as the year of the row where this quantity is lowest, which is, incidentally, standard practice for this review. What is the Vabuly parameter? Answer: 884.0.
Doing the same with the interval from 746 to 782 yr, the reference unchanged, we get 776.0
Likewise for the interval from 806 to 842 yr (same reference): 816.0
